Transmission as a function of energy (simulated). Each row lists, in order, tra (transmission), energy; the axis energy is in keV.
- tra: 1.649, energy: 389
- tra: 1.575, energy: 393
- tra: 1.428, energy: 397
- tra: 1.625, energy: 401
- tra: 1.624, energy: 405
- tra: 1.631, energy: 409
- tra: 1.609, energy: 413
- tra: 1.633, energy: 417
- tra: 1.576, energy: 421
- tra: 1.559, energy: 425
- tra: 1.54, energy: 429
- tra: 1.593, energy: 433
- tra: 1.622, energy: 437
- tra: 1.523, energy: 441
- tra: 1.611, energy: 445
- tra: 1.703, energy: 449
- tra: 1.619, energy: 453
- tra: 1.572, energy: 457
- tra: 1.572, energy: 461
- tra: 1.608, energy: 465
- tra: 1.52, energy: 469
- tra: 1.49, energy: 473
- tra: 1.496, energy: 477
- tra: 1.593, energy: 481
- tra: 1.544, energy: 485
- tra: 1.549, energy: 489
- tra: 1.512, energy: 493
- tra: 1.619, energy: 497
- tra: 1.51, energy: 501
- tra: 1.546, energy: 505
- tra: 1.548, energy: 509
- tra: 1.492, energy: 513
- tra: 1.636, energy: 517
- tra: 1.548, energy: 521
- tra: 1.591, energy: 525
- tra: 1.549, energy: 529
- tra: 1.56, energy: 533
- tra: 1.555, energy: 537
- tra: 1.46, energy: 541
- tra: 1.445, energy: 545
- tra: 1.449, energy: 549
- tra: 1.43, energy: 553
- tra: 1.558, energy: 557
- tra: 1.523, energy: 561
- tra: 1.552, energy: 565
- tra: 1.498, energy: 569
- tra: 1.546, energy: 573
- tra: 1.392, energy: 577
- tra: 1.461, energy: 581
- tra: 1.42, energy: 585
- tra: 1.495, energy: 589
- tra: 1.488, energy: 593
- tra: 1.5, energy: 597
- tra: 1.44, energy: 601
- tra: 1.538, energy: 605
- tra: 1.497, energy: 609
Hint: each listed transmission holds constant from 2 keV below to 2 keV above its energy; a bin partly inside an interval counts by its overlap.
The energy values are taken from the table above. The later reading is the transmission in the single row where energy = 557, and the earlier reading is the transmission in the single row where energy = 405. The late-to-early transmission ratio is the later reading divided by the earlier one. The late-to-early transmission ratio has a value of 0.96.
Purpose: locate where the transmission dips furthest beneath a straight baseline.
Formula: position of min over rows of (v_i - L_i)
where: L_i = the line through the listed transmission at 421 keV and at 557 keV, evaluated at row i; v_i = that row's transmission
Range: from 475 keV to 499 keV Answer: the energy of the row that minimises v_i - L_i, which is 477 keV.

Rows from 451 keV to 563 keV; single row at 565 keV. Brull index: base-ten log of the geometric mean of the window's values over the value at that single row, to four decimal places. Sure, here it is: -0.0039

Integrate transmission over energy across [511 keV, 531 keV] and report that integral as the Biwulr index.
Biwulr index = 31.3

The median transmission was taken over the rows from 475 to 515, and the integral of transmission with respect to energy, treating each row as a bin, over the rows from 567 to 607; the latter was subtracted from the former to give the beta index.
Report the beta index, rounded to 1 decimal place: -57.6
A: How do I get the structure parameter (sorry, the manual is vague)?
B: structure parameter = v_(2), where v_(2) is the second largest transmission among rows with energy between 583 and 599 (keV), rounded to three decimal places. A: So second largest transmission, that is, 1.495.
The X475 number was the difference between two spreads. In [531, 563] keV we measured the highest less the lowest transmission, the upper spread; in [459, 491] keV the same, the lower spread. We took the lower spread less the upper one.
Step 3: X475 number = -0.01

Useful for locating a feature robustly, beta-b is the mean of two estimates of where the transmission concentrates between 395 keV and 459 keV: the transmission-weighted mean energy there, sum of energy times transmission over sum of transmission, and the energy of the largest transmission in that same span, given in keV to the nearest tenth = 438.1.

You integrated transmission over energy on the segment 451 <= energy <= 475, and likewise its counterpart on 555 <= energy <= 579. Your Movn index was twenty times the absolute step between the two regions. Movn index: 25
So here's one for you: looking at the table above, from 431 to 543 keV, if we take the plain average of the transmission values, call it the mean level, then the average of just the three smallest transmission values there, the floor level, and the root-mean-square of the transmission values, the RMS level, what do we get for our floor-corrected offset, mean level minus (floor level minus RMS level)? 1.645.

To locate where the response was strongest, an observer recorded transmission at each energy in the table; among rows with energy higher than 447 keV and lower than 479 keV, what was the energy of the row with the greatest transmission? 449 keV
